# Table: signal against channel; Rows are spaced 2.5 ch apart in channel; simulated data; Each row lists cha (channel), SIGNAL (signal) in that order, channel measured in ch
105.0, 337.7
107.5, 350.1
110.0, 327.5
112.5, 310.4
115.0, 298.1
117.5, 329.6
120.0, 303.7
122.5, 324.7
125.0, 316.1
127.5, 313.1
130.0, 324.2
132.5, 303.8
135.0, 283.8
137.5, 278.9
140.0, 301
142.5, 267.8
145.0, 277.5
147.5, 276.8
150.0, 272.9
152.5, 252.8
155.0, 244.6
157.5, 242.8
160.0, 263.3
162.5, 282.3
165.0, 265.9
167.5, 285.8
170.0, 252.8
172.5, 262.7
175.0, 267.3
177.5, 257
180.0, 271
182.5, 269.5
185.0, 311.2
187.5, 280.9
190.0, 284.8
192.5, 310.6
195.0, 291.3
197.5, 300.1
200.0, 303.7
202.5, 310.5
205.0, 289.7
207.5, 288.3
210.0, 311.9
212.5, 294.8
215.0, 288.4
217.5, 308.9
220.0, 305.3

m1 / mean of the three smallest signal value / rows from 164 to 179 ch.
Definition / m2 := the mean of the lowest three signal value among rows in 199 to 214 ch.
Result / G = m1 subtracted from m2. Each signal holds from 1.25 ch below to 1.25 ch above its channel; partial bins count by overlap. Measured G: 33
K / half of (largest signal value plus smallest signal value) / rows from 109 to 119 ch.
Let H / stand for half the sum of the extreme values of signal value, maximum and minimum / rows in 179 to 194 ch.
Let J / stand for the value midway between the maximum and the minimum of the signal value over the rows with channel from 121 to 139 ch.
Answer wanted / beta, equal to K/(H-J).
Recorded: -27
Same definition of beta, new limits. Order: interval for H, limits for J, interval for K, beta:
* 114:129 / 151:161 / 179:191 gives 5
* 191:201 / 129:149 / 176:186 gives 57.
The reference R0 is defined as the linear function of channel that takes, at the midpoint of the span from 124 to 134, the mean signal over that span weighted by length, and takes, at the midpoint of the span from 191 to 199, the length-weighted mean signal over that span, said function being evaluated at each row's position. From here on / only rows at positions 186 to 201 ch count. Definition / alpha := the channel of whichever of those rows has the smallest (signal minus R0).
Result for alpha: 187.5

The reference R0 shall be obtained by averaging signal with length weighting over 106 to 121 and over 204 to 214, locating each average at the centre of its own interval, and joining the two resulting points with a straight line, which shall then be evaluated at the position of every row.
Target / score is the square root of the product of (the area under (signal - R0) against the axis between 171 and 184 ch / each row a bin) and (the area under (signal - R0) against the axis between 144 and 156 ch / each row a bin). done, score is 523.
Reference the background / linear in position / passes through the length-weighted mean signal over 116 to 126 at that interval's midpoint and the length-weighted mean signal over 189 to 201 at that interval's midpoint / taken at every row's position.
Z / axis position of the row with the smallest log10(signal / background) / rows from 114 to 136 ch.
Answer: 135.0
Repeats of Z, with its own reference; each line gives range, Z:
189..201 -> 190.0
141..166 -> 157.5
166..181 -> 170.0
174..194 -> 177.5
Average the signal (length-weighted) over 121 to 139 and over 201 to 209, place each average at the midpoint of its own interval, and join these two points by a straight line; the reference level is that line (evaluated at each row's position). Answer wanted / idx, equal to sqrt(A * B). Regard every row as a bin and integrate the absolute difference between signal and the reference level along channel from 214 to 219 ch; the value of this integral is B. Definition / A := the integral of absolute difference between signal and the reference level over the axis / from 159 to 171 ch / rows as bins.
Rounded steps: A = 376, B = 53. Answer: 141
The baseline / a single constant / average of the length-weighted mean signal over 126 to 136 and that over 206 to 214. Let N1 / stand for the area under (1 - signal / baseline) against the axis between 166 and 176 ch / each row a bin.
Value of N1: 1.2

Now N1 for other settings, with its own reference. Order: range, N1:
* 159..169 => 0.9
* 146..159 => 1.9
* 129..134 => -0.2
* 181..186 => 0.2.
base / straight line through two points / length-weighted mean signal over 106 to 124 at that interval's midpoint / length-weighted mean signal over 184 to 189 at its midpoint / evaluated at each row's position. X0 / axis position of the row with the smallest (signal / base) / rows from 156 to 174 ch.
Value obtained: 157.5 ch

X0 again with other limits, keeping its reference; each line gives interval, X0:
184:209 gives 187.5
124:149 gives 142.5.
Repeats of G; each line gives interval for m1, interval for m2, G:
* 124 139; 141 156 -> -34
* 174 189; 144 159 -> -18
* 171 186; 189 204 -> 30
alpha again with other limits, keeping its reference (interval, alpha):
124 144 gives 142.5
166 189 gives 170.0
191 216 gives 207.5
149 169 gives 157.5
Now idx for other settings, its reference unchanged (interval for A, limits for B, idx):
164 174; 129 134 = 133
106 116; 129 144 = 225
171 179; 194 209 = 186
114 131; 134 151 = 298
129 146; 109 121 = 211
